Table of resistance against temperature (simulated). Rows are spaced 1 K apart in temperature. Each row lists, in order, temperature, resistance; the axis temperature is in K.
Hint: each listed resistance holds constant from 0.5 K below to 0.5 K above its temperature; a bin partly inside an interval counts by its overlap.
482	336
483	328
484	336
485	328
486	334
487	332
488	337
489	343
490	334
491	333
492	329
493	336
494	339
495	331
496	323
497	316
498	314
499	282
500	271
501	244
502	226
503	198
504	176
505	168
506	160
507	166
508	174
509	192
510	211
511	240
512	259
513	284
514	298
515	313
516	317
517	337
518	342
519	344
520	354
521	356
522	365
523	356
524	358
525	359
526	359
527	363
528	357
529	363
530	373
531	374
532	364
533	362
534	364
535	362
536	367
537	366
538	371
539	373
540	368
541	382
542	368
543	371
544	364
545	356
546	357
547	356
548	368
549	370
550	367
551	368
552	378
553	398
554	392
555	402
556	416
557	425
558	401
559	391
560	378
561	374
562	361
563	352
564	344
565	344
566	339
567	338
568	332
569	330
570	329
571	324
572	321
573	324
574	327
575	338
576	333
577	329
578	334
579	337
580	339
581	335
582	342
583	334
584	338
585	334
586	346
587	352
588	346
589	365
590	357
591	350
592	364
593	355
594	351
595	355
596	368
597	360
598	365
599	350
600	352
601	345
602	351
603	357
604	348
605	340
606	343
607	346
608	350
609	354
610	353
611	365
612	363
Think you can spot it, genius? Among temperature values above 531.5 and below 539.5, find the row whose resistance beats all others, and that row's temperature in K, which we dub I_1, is 539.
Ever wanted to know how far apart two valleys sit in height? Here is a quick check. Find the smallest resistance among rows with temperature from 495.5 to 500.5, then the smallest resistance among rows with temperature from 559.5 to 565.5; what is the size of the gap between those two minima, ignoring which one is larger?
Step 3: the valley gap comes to 73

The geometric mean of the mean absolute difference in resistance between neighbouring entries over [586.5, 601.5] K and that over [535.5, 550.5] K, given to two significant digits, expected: 6.9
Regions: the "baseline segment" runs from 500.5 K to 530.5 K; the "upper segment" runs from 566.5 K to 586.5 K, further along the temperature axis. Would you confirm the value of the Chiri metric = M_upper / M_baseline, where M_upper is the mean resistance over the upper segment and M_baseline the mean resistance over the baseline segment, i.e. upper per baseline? 1.16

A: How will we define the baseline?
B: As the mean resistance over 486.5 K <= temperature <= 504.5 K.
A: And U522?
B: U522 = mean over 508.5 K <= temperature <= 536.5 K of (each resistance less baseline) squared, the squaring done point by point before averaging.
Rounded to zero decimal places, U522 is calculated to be 3587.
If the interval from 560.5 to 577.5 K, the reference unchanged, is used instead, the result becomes 1754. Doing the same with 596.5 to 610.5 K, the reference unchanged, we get 2851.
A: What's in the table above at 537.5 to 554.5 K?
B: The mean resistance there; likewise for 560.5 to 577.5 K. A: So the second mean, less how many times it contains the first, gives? 337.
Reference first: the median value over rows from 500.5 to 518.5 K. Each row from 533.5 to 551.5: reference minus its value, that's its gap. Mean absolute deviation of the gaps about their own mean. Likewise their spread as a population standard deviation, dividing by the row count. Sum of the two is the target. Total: 11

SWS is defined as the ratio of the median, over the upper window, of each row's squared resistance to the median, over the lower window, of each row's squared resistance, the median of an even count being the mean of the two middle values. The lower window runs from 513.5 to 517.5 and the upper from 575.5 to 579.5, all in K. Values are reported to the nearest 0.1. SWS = 1.1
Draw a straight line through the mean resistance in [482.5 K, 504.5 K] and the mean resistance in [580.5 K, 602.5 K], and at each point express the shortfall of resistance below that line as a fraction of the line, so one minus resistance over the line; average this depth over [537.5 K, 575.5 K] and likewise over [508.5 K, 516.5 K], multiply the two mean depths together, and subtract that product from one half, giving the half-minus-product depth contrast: 0.51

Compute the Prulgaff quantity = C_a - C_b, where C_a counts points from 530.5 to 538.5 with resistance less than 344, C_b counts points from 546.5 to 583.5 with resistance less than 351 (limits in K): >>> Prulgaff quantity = -20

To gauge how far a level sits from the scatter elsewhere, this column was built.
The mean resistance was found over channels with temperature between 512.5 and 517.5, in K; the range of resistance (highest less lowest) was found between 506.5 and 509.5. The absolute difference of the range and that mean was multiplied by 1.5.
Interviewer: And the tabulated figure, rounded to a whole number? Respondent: 426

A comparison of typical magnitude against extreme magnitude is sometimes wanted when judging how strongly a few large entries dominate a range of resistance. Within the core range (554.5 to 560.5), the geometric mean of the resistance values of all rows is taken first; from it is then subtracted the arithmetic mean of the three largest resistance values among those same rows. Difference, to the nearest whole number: -12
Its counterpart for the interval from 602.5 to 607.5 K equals -4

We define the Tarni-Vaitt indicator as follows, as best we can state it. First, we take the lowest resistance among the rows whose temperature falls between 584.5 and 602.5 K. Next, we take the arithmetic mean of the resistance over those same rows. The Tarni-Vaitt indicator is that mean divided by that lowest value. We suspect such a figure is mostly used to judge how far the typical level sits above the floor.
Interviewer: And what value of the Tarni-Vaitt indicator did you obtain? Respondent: 1.06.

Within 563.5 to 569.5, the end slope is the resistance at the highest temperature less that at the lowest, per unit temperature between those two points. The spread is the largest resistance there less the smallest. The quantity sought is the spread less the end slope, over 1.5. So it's 11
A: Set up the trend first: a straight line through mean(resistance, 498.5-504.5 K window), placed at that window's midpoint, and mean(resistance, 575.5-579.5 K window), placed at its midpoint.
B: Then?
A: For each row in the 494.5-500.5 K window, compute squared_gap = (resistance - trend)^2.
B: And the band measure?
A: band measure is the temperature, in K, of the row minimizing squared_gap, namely 500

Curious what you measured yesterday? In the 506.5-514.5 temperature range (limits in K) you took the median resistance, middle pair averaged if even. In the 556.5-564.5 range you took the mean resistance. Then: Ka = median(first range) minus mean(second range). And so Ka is -153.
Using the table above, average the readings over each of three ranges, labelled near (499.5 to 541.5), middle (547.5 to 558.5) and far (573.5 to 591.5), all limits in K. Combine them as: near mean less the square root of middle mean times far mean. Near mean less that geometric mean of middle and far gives -56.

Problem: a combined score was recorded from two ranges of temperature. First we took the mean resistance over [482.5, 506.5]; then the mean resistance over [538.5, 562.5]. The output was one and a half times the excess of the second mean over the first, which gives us 129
